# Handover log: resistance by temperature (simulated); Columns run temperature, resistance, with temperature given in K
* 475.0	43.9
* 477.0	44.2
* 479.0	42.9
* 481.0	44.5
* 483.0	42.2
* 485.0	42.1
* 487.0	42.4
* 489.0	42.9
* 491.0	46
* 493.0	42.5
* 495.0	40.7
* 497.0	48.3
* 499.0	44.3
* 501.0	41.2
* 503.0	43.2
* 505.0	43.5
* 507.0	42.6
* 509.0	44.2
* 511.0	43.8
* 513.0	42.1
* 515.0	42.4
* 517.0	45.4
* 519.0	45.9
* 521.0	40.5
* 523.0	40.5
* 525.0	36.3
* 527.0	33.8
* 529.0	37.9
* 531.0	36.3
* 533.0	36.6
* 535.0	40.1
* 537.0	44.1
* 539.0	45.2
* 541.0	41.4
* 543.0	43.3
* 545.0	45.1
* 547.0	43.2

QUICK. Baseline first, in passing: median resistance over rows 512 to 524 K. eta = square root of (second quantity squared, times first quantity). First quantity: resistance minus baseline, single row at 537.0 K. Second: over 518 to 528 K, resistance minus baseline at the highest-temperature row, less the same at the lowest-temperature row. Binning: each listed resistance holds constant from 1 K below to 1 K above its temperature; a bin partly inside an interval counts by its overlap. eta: 16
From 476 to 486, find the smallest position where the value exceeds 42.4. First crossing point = 477.0 K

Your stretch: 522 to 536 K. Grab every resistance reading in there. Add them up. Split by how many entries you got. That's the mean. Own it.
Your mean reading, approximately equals 37.4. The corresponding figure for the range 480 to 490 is 42.8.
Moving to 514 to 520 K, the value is 44.6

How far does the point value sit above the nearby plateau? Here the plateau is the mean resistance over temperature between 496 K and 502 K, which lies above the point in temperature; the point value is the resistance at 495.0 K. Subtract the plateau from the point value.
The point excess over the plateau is -4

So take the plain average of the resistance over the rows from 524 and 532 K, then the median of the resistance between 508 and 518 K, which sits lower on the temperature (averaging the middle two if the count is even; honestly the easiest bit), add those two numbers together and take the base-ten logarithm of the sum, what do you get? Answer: 1.90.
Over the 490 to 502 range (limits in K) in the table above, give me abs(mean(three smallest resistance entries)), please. 41.5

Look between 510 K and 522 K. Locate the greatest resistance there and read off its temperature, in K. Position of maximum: 519.0 K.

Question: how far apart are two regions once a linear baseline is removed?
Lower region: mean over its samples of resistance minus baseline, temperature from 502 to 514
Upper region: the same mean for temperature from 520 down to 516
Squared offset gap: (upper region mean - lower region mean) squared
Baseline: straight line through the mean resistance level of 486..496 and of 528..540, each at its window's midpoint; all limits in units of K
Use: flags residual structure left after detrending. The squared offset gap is 10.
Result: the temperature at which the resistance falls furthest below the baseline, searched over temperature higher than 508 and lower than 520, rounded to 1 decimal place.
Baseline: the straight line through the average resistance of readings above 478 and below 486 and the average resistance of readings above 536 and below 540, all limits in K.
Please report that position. 513.0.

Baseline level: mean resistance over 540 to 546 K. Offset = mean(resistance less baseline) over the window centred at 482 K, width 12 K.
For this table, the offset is -0.22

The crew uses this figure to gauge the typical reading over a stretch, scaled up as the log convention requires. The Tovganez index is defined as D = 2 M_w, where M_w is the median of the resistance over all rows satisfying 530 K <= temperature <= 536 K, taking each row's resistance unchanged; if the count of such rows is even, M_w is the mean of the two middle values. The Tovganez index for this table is 73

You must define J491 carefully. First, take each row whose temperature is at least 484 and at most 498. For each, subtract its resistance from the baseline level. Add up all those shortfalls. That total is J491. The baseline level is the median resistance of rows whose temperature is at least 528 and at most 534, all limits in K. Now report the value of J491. -49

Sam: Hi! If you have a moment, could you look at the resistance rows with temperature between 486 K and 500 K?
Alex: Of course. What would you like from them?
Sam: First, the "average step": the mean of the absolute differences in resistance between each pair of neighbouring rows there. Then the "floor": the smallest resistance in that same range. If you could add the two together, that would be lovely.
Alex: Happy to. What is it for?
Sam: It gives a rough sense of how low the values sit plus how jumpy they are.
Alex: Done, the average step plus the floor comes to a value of 44.1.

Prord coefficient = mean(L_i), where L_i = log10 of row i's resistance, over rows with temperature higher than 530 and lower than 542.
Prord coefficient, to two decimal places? 1.61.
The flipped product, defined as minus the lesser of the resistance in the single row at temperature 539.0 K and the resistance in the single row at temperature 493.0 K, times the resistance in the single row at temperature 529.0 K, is -1611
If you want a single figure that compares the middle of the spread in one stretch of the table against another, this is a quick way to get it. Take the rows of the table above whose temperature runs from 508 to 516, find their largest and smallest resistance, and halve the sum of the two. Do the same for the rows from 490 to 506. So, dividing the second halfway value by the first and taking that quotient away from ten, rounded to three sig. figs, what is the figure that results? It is 8.97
